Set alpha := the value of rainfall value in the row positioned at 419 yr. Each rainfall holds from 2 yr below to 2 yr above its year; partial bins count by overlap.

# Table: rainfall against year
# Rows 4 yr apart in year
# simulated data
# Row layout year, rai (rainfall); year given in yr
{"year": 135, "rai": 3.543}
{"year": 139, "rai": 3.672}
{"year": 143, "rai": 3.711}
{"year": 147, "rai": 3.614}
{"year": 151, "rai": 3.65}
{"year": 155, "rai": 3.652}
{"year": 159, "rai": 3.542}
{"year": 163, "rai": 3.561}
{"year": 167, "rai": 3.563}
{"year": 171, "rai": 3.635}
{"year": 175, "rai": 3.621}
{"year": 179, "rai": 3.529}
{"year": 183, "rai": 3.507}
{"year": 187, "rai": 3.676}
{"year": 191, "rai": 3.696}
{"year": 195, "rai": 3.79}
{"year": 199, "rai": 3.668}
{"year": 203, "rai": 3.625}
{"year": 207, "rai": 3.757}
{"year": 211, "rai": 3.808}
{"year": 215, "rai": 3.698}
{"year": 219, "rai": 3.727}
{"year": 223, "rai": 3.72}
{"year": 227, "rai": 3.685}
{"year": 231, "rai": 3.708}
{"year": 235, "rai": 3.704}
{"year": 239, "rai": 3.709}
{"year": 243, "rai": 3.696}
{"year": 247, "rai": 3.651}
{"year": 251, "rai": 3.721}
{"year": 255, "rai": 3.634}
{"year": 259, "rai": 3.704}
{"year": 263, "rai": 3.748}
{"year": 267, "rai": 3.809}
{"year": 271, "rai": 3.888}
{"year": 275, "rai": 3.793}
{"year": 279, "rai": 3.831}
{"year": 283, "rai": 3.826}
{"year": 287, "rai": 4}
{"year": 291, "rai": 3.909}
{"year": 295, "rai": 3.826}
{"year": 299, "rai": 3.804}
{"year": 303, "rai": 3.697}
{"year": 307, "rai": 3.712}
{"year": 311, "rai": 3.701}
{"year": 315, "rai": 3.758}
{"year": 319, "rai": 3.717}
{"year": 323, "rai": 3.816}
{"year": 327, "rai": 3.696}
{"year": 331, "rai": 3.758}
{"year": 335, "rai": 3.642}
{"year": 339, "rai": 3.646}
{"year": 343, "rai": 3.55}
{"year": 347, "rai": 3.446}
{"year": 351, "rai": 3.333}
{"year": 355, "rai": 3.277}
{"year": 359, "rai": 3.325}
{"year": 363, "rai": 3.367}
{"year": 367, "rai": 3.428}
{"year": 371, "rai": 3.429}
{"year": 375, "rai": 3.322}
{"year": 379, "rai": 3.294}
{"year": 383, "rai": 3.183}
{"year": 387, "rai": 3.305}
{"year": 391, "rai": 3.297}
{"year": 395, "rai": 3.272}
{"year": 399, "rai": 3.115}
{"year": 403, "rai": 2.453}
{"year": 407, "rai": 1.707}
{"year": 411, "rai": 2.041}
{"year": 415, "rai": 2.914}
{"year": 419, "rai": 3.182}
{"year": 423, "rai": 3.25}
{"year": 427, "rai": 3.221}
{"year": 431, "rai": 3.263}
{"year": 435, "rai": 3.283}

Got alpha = 3.182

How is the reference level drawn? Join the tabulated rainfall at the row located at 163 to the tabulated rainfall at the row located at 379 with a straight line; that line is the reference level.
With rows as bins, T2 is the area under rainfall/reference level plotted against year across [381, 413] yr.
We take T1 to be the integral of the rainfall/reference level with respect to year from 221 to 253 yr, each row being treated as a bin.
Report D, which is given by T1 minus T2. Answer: 6.8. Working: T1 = 34.1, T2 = 27.3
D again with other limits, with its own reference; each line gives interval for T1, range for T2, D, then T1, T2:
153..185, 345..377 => -0.3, 32.2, 32.5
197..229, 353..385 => 1.7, 33.9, 32.2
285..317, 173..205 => 2.9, 35.9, 33.0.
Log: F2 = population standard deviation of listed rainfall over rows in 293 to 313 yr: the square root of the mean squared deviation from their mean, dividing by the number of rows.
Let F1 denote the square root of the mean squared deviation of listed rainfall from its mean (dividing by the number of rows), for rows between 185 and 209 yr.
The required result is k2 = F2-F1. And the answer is 0.00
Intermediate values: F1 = 0.06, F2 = 0.055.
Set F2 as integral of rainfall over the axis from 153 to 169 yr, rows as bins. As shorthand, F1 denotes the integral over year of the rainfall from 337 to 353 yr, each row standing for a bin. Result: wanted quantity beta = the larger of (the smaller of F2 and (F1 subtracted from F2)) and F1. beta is 56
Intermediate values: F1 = 55.9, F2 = 57.3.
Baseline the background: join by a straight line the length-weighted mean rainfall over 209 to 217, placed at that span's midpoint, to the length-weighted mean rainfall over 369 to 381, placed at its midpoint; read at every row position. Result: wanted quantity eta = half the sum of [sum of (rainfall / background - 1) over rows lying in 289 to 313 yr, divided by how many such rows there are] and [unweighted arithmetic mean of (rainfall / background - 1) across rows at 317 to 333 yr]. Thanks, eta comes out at 0.07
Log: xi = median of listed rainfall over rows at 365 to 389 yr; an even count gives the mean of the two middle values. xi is 3.31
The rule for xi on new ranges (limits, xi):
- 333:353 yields 3.55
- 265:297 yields 3.83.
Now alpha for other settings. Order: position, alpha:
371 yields 3.429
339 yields 3.646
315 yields 3.758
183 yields 3.507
